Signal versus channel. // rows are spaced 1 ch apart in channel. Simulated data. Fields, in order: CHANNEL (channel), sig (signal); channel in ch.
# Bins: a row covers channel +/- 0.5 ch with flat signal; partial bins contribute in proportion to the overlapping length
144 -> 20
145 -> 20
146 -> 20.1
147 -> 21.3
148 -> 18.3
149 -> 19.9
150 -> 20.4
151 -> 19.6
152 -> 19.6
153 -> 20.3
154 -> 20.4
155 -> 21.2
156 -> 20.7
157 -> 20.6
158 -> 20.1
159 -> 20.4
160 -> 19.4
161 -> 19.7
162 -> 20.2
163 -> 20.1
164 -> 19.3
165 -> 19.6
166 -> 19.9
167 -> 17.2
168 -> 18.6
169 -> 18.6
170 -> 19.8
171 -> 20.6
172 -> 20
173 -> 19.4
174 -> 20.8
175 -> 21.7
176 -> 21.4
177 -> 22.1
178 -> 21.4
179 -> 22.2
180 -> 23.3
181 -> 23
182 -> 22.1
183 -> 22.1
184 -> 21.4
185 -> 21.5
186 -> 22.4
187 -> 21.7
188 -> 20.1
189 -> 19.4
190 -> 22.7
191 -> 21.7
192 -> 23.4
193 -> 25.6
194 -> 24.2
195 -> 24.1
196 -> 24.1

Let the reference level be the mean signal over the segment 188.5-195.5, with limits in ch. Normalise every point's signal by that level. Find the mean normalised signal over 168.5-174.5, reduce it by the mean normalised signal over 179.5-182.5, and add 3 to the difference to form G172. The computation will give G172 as 2.87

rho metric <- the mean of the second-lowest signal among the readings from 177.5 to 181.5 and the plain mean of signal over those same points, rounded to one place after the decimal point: 22.3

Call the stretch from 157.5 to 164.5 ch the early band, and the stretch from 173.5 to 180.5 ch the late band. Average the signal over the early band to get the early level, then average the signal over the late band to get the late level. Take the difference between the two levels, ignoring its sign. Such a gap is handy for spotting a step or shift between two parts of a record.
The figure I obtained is 2.0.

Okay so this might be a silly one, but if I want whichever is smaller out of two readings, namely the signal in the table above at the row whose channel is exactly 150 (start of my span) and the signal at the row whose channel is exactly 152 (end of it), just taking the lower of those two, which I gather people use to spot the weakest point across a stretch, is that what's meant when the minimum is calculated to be 19.6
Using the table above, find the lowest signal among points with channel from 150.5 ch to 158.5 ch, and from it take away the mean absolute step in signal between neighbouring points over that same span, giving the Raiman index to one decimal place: 19.2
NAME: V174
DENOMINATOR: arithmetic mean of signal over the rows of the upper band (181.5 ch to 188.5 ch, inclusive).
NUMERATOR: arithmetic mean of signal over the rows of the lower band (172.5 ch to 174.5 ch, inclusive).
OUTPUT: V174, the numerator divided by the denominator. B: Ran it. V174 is 0.93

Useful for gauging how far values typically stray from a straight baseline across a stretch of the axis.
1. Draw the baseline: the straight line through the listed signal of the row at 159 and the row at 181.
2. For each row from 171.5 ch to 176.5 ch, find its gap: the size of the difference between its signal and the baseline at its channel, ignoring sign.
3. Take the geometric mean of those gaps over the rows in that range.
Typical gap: 1.3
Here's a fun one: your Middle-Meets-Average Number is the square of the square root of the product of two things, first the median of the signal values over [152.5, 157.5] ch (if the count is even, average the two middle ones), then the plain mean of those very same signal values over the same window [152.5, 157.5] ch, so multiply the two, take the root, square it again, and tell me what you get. 425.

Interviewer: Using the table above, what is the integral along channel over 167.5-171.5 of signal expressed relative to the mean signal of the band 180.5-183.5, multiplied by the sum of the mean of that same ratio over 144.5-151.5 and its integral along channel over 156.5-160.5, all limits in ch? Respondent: 15.5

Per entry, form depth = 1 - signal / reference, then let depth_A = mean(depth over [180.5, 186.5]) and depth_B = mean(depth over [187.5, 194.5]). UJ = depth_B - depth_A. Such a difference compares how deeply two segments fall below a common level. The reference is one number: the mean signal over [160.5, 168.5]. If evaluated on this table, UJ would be -0.019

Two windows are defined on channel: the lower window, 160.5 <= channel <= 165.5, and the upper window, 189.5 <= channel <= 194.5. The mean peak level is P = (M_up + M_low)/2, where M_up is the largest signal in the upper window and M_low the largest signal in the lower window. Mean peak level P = 22.9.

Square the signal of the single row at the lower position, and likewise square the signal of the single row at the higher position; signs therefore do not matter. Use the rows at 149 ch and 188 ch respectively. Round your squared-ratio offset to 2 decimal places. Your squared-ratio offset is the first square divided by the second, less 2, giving -1.02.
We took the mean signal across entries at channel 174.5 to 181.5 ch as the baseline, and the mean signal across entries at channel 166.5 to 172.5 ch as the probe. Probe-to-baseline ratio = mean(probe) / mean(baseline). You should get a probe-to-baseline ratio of 0.86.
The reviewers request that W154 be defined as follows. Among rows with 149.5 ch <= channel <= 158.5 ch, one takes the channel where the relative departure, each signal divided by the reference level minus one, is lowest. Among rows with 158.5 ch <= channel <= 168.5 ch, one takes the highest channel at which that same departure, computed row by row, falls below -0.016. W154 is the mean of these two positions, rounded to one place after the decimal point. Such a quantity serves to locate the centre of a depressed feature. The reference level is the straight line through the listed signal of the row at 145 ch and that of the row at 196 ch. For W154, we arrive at 160.0 ch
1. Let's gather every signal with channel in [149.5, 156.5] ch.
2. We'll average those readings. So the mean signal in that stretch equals 20.3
